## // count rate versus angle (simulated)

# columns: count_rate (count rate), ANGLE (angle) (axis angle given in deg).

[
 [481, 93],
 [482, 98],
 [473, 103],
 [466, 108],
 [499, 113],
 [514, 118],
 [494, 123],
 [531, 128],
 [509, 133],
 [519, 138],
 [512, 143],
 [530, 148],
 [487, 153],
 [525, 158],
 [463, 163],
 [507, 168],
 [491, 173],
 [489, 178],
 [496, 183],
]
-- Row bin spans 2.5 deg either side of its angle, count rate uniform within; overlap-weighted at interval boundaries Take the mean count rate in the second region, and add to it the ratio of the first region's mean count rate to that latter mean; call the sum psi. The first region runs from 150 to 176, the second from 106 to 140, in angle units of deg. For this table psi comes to 506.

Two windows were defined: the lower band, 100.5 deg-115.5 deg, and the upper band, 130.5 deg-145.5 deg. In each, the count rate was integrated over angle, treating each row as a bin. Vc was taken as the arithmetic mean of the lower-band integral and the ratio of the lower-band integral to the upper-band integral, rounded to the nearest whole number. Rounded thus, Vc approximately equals 3595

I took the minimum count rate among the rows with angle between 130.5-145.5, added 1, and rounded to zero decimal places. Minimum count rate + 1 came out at 510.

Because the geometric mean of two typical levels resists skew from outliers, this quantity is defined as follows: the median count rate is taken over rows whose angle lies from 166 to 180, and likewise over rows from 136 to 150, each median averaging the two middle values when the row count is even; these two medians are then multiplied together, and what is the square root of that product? 505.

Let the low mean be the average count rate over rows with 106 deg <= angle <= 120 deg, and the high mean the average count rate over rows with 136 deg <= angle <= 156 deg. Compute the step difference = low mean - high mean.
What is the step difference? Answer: -19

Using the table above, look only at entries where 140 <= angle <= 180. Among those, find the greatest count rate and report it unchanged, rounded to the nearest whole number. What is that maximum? 530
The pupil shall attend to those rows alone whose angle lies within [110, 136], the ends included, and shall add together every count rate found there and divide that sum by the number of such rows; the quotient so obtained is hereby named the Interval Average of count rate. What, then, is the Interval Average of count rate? 509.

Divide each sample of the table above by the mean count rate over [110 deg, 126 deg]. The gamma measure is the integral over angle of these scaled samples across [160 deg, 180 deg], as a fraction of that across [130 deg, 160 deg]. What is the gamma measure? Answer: 0.6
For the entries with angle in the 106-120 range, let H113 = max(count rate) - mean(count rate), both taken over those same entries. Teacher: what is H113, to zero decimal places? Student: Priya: 21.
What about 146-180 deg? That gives 31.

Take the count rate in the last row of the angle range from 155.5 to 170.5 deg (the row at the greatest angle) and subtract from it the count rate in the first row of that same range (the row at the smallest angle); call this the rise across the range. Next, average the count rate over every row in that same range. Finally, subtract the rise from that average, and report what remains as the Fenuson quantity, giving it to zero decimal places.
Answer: 516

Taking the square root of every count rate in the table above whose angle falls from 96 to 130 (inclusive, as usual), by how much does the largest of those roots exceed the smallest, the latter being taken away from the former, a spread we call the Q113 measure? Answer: 1.5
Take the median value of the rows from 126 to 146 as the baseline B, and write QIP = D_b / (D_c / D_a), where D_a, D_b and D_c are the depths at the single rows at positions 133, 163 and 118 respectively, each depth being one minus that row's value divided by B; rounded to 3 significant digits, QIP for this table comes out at 0.441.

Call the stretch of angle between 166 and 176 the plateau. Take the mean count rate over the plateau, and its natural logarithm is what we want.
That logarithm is 6.21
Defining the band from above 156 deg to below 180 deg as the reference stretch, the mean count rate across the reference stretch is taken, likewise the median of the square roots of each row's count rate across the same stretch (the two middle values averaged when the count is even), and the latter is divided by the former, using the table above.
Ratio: 0.0448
